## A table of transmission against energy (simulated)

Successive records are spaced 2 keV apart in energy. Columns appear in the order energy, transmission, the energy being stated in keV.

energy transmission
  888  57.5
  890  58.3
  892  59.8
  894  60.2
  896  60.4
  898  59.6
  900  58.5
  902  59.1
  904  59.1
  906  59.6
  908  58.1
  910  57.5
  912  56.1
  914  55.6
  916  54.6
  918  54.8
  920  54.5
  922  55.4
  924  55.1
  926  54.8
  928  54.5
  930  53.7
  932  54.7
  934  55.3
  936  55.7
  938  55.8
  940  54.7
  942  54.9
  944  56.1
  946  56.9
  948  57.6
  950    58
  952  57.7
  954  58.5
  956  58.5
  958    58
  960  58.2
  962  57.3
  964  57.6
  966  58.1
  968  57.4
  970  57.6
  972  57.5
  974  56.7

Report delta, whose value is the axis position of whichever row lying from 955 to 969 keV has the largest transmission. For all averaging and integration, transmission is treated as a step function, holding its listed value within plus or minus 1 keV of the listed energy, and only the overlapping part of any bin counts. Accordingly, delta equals 956 keV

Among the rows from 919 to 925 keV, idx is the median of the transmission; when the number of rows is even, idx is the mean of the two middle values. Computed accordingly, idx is 55.1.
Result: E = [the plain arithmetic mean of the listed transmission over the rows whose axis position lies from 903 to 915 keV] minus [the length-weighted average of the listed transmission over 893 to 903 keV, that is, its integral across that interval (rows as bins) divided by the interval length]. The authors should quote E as -1.9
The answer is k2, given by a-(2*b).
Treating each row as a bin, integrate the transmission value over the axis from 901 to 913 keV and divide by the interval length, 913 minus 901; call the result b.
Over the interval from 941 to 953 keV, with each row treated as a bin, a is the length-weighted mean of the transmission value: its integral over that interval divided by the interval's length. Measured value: -60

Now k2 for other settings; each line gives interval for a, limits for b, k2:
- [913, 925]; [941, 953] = -59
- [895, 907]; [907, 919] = -53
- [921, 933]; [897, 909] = -63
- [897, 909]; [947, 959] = -57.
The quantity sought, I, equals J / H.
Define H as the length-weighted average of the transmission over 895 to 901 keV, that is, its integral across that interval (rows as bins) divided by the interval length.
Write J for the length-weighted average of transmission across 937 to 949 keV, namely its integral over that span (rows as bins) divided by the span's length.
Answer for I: 0.94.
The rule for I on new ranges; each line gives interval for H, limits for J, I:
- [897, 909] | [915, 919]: 0.93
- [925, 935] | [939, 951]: 1.03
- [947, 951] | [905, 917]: 0.98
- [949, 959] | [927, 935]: 0.94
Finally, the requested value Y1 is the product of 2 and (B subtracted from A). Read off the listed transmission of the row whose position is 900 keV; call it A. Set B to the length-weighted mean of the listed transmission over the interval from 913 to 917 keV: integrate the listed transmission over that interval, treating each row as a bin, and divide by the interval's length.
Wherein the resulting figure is 6.8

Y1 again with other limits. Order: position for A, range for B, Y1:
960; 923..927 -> 6.5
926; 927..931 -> 1.4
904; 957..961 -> 2.0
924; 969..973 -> -4.9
